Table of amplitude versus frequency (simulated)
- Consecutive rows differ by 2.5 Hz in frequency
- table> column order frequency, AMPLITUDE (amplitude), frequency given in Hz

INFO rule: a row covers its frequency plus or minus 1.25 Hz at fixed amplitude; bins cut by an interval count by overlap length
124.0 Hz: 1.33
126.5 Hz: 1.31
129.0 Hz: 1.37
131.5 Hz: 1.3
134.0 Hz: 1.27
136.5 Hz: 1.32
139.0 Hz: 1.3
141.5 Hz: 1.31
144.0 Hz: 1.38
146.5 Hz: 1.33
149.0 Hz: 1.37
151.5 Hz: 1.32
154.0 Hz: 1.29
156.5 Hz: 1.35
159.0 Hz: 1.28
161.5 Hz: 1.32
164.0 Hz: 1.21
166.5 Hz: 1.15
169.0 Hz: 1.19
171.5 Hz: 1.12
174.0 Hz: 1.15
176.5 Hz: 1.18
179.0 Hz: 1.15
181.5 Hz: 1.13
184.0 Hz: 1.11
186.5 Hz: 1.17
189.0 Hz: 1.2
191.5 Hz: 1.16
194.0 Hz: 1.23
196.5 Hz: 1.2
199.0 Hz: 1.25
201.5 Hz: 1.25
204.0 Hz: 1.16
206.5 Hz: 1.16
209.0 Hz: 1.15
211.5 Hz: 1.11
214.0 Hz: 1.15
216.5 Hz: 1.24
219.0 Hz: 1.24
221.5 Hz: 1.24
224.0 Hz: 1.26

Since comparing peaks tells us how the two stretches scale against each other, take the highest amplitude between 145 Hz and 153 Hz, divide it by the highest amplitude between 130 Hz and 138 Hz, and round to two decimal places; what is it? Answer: 1.04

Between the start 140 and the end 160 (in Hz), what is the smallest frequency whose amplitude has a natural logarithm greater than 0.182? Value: 141.5 Hz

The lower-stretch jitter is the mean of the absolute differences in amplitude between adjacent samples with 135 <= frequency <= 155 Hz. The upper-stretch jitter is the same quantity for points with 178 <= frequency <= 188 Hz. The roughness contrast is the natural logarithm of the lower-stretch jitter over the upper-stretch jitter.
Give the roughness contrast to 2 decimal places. 0.15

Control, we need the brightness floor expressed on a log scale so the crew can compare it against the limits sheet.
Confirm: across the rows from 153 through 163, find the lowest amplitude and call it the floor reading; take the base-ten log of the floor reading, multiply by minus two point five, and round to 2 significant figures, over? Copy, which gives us -0.27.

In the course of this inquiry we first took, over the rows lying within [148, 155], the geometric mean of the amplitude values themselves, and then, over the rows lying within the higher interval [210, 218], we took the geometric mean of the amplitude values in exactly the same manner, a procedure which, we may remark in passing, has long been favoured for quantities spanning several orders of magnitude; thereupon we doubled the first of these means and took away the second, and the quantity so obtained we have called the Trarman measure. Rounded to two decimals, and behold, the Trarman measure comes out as 1.49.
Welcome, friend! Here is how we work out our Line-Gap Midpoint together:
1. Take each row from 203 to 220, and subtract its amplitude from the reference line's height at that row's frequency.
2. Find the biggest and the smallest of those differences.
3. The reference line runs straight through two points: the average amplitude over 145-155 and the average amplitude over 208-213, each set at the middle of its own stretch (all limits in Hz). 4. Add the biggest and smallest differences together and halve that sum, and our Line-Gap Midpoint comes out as -0.061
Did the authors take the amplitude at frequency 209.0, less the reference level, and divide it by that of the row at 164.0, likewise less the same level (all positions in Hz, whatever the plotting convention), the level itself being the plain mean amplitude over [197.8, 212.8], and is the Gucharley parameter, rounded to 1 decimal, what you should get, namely -1.0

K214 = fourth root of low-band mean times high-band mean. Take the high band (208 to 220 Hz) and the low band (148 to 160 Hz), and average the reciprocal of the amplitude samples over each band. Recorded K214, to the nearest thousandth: 0.896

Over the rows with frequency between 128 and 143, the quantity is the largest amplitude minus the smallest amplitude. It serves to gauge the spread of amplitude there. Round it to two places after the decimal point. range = 0.10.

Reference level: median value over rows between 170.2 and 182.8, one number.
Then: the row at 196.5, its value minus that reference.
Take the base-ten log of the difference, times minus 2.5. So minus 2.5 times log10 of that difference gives 3.25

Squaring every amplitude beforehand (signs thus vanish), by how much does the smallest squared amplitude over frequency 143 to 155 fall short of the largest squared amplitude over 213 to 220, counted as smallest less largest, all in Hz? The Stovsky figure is 0.13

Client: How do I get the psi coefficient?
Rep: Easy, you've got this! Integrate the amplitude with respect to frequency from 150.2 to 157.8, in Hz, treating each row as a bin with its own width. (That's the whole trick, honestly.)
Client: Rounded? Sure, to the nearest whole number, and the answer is 10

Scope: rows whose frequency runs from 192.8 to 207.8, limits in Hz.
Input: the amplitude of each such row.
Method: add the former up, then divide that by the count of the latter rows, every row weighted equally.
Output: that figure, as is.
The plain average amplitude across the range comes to 1.208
